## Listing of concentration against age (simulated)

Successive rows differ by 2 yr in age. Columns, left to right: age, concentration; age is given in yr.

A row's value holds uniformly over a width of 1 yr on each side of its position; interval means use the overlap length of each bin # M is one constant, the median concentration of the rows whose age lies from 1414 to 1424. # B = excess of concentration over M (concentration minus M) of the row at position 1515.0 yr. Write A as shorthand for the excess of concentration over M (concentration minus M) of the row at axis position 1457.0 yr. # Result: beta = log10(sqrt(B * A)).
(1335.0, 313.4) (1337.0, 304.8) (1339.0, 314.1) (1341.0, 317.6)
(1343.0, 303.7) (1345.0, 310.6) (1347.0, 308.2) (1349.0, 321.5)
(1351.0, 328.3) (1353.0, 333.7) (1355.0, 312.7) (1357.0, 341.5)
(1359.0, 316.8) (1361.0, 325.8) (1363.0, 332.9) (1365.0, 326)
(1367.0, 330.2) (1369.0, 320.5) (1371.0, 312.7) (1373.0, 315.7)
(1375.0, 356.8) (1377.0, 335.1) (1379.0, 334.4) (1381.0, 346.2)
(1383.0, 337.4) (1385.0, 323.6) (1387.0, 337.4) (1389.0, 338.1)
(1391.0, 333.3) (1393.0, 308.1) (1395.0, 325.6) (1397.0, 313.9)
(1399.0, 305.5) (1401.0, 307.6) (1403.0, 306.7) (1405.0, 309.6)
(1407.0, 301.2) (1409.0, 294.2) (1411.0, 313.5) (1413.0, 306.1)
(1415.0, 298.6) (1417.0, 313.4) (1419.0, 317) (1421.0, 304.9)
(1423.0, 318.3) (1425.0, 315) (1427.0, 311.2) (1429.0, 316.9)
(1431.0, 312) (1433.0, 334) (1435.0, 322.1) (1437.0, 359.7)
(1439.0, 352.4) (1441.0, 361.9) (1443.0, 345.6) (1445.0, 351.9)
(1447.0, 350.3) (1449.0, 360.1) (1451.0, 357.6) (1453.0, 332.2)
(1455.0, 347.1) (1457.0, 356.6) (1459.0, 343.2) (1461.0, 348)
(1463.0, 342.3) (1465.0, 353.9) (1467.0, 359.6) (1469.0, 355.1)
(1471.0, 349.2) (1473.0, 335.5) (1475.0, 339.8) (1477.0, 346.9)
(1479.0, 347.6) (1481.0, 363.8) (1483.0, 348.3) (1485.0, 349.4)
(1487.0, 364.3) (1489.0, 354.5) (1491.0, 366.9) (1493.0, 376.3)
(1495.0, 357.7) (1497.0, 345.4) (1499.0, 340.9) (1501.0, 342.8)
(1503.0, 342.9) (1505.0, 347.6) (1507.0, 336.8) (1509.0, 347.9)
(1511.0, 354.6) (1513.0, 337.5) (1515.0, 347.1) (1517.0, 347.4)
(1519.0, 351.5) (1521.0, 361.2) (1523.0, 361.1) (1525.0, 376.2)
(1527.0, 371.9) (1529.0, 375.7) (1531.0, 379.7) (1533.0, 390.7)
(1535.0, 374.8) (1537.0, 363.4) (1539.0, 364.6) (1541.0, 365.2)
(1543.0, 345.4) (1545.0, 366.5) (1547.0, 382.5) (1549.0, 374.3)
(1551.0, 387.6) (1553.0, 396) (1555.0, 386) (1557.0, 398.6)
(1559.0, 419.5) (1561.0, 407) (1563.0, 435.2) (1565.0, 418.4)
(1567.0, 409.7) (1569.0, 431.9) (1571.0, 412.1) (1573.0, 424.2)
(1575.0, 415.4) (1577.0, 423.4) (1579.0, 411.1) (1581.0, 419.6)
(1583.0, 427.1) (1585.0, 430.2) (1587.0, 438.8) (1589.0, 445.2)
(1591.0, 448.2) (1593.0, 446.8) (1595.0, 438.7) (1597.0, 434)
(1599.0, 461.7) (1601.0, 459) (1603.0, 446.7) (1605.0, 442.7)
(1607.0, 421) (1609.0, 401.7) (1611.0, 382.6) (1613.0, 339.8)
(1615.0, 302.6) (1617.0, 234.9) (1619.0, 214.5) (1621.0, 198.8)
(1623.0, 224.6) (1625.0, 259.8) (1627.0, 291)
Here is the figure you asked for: 1.58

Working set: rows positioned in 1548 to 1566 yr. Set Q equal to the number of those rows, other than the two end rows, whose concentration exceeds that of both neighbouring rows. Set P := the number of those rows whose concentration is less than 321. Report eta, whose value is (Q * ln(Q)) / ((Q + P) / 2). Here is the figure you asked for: 2.20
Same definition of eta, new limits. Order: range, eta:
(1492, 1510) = 0.00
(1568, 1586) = 1.39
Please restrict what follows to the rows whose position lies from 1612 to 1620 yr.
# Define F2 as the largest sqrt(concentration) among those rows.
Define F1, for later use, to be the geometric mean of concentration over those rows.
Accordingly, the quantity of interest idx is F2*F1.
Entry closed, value 4946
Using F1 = 268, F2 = 18.4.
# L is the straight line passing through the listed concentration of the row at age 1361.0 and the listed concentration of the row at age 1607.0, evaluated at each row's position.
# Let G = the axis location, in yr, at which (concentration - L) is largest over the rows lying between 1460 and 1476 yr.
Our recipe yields 1467.0 yr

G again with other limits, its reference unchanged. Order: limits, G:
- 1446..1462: 1449.0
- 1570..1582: 1573.0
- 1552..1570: 1563.0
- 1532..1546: 1533.0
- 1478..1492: 1481.0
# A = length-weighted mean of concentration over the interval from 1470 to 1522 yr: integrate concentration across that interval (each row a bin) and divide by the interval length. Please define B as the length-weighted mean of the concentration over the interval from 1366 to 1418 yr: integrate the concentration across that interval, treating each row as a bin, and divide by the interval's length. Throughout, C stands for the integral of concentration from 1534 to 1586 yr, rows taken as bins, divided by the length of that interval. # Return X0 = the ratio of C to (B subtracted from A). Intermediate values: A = 350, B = 320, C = 400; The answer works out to 13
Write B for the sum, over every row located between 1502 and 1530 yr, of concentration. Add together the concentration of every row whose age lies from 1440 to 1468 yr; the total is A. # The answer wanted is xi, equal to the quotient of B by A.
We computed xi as 1.01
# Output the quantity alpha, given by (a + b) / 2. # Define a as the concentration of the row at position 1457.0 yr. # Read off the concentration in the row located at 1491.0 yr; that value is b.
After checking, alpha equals 362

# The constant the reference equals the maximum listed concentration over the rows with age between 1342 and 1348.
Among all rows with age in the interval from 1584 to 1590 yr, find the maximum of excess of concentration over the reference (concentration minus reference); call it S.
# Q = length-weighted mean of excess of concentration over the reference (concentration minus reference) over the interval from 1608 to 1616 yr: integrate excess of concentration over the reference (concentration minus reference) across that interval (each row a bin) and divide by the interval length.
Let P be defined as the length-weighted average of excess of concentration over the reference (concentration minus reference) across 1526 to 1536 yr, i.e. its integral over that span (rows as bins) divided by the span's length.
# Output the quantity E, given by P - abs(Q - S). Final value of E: -21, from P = 68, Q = 46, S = 135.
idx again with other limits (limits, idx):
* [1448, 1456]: 6624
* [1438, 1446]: 6713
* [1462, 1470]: 6688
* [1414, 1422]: 5491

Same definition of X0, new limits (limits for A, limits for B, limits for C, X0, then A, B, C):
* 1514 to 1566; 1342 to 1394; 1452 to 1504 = 7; 379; 327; 350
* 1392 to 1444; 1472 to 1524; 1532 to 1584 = -12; 318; 351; 398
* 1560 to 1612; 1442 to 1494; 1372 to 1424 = 4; 428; 352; 319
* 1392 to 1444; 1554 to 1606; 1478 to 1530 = -3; 318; 428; 355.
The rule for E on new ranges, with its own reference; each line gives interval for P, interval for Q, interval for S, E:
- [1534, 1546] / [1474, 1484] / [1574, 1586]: -28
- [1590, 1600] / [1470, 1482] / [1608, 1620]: 81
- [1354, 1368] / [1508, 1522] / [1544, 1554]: -30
